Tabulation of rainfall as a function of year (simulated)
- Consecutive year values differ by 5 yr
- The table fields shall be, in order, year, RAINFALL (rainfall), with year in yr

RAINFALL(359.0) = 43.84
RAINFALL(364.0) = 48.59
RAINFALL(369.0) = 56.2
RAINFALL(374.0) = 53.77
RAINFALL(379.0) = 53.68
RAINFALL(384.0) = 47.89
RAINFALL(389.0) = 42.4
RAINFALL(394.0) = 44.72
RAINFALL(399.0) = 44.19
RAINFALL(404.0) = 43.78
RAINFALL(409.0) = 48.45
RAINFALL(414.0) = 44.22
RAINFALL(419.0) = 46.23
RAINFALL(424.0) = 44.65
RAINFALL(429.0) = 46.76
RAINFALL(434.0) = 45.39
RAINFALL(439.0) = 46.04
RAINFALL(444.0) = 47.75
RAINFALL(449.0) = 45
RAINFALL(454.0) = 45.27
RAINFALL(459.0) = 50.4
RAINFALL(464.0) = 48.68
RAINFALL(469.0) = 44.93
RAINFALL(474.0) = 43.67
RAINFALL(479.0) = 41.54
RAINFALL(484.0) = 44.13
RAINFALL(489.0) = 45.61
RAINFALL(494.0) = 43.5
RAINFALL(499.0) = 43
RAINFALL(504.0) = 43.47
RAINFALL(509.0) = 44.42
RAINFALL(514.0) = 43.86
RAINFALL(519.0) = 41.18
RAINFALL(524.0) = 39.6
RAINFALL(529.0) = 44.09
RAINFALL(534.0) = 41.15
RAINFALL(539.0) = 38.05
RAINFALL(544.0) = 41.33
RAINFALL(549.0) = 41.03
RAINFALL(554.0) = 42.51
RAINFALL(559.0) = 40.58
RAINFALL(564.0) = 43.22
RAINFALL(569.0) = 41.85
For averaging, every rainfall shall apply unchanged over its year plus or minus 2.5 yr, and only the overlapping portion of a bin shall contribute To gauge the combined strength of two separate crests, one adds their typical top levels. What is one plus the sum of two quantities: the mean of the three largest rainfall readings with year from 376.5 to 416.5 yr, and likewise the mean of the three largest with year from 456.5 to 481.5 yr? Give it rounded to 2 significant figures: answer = 99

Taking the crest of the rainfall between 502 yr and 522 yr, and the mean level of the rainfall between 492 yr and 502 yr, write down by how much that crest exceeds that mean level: 1.2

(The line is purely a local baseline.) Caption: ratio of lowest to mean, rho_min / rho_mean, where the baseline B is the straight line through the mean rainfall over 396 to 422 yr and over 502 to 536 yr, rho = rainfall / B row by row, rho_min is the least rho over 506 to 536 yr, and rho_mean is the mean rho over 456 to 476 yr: 0.87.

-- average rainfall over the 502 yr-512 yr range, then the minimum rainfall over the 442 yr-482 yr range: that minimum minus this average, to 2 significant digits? -2.4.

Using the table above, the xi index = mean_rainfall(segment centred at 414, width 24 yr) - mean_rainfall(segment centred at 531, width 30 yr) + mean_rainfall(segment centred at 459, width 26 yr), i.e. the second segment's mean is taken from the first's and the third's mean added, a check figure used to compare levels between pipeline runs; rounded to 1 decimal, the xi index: 51.4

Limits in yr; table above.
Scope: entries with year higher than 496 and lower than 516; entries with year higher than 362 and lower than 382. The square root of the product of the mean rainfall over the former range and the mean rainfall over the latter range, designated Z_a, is 48.1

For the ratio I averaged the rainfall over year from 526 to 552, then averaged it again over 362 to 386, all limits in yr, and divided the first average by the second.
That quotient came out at 0.79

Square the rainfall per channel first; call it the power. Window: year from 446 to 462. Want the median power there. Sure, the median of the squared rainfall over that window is 2049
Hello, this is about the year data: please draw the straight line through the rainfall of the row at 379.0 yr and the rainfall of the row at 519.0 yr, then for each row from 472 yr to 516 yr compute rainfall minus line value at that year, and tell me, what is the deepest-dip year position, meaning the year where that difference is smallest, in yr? 479.0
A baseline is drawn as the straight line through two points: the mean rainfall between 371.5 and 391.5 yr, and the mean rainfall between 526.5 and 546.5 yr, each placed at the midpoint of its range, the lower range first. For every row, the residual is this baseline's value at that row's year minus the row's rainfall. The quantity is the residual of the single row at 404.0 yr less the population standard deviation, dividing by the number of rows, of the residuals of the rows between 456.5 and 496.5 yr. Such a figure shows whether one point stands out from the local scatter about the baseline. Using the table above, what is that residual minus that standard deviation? 2.1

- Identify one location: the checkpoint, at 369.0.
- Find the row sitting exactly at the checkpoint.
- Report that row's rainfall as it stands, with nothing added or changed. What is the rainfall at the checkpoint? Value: 56.2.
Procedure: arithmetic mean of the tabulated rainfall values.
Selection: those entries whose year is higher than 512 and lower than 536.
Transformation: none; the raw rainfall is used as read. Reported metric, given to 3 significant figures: 42.0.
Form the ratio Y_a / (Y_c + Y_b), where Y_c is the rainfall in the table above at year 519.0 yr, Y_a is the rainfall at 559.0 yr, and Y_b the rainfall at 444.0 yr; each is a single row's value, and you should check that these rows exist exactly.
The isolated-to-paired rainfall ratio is 0.46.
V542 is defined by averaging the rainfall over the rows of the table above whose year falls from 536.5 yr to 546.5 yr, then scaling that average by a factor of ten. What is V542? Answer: 397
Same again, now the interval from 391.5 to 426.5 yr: 452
